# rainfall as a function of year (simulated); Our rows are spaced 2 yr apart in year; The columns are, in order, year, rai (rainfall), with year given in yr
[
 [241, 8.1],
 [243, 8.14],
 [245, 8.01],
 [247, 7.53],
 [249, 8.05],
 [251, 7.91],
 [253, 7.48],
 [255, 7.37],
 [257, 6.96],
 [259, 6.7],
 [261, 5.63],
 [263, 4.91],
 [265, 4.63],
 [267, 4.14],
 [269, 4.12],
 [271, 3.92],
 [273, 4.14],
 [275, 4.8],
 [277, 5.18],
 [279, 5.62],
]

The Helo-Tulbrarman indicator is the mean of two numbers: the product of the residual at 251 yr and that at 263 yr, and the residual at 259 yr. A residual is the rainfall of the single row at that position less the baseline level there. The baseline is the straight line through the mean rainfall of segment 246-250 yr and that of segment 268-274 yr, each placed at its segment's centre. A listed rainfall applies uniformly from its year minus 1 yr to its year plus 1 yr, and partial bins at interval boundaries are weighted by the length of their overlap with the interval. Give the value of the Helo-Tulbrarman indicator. 0.21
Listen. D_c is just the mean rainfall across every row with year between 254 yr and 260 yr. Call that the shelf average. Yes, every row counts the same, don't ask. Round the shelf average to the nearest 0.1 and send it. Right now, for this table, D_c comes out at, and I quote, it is 7.0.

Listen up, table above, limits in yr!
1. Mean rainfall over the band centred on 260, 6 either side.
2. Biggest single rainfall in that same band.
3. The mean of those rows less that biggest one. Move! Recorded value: -1.34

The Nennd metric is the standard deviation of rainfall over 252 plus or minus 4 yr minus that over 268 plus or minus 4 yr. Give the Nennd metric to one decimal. 0.0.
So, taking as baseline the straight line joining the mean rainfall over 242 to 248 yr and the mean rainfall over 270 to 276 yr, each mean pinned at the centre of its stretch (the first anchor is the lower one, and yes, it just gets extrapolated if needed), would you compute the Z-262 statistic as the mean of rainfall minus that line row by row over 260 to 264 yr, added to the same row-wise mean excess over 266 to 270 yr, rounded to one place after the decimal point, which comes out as -1.2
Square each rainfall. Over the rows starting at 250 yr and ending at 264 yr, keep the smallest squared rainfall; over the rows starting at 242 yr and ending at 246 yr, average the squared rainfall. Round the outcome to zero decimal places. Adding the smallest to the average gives 89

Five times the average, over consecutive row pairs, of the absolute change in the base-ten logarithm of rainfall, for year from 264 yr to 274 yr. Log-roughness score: 0.12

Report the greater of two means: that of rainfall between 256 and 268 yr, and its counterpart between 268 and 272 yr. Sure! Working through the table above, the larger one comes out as 5.5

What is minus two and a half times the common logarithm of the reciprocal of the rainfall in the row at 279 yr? 1.87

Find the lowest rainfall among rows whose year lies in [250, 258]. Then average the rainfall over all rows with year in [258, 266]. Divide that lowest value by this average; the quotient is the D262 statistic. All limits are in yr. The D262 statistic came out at 1.3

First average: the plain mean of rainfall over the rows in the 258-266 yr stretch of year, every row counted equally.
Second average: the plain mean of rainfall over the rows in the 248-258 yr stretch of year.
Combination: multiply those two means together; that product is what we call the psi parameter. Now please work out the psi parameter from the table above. 41.3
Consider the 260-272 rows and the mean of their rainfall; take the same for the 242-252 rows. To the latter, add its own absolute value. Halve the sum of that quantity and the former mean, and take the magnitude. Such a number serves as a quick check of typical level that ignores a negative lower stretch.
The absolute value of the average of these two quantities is 10.2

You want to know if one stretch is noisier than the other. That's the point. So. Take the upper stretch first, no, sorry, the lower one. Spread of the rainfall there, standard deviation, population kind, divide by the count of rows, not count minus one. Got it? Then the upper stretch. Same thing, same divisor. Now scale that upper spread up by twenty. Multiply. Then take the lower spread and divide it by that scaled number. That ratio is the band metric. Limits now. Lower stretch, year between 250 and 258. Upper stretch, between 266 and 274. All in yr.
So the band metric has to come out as 0.18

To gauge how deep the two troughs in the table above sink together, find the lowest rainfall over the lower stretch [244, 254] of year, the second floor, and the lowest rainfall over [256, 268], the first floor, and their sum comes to 11.6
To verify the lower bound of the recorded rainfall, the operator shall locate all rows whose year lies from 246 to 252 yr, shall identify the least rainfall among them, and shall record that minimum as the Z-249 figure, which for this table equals 7.53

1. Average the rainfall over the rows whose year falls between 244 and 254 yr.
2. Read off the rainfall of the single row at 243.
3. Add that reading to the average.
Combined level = 16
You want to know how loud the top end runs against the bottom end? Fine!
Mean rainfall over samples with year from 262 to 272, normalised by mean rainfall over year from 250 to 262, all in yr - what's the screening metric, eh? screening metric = 0.62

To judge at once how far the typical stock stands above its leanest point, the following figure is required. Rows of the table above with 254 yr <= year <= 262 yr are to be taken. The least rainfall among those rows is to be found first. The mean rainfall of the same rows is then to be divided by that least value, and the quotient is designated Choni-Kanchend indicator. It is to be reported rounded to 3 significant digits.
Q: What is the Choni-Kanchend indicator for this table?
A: 1.18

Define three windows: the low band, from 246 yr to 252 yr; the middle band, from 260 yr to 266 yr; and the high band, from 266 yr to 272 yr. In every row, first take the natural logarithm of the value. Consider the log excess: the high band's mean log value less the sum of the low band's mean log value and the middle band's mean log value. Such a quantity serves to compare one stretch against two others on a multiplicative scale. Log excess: -2.3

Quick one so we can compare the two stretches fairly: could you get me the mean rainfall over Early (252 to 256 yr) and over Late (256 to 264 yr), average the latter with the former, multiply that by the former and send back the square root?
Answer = 7.1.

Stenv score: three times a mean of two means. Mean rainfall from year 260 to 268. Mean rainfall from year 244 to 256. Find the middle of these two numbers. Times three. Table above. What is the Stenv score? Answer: 18.8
